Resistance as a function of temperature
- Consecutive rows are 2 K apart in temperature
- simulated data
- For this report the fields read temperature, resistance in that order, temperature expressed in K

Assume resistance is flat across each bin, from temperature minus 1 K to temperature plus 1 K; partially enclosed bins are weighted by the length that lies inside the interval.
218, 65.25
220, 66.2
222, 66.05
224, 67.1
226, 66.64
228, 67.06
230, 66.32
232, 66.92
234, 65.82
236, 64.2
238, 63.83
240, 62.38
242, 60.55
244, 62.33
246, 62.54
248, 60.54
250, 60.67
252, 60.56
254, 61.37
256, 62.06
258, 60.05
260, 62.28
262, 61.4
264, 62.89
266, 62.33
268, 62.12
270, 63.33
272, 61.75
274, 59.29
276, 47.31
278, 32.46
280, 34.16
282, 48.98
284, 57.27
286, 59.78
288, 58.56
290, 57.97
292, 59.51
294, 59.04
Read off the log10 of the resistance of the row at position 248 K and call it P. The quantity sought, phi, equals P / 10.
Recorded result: 0.178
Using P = 1.78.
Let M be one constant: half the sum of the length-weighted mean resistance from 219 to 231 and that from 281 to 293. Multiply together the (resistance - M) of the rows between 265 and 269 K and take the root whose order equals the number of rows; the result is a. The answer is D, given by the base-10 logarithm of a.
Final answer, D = -0.37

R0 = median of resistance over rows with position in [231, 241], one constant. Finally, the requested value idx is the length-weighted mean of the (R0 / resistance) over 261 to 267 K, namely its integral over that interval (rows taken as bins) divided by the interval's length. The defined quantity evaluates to 1.03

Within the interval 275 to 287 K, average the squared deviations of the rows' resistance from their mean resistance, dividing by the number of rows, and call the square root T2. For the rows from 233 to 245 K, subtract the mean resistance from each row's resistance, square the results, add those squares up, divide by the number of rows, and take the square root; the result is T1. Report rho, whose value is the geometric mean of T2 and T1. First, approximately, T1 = 1.7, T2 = 10.40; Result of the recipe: 4.17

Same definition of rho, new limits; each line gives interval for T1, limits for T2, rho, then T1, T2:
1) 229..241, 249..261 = 1.13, 1.6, 0.81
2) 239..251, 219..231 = 0.61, 0.9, 0.41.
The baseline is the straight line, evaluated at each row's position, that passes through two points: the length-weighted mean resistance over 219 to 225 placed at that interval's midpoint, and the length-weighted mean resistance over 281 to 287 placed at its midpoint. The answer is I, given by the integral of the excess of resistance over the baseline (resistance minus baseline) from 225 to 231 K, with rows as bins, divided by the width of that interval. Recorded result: 1.3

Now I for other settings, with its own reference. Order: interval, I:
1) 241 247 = -0.7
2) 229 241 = 0.8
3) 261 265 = 3.0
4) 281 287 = 0.0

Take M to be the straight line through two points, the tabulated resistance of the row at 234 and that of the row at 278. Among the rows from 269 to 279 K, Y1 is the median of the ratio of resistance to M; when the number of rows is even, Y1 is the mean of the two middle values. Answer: 1.6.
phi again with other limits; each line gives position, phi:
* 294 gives 0.177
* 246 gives 0.180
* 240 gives 0.180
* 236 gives 0.181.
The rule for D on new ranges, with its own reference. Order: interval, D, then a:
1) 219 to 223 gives 0.64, 4.3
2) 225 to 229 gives 0.70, 5.1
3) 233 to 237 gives 0.49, 3.1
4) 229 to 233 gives 0.68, 4.8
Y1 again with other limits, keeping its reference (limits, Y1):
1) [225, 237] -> 1.0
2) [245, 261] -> 1.2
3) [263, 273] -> 1.6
